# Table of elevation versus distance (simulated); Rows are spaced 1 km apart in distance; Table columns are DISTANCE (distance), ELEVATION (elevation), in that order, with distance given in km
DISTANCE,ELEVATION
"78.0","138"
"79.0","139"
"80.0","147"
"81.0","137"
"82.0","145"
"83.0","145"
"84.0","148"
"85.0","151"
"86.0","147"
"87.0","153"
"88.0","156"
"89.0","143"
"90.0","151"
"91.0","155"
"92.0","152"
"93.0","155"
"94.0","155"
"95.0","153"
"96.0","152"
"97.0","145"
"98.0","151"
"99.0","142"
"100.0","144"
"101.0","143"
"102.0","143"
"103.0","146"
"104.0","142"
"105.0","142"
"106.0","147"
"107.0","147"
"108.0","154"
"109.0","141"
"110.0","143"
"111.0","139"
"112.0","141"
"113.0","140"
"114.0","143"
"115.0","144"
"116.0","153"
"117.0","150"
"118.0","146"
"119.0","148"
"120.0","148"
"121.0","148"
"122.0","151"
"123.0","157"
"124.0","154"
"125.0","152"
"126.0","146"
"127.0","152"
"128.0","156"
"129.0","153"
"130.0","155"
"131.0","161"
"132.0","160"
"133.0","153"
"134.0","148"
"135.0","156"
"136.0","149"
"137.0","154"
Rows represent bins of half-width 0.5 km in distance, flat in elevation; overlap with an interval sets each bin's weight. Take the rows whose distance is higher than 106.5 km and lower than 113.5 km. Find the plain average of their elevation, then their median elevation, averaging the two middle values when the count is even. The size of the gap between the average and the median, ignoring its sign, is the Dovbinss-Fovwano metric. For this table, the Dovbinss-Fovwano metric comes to 2.6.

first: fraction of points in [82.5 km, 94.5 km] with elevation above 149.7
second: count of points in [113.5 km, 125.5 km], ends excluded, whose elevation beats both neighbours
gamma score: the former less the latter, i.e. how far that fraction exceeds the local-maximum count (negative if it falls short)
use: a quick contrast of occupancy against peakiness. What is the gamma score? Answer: -1.3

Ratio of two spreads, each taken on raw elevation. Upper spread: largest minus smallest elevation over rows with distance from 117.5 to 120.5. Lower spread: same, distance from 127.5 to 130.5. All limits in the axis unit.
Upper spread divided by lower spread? 0.67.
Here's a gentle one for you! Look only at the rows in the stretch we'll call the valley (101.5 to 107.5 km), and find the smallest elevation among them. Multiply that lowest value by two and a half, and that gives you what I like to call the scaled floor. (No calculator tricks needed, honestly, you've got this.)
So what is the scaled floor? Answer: 355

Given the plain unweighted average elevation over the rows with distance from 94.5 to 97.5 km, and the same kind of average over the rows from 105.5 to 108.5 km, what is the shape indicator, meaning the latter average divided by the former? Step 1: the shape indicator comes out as 1.00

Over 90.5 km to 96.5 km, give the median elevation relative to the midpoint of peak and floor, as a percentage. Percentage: 100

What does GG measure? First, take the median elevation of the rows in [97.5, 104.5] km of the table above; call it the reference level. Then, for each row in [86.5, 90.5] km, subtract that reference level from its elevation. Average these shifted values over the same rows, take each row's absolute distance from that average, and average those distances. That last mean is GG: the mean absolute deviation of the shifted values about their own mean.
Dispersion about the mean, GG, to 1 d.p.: 3.9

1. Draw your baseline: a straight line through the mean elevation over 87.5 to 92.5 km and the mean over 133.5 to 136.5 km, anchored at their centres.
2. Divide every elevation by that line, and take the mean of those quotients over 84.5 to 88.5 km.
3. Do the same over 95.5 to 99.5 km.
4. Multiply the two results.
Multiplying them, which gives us 0.98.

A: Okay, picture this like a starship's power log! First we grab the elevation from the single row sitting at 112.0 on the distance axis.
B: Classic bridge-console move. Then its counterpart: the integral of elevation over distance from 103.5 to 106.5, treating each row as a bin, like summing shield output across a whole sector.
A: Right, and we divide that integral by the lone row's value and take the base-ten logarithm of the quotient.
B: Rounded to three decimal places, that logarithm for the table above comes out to 0.485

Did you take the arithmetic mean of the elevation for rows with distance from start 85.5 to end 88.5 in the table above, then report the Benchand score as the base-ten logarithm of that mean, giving 2.18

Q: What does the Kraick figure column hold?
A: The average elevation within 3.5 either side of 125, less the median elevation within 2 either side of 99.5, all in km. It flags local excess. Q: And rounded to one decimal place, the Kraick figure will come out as 9.1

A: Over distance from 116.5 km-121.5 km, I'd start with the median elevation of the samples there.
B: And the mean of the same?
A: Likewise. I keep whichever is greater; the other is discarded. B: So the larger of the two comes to 148.0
